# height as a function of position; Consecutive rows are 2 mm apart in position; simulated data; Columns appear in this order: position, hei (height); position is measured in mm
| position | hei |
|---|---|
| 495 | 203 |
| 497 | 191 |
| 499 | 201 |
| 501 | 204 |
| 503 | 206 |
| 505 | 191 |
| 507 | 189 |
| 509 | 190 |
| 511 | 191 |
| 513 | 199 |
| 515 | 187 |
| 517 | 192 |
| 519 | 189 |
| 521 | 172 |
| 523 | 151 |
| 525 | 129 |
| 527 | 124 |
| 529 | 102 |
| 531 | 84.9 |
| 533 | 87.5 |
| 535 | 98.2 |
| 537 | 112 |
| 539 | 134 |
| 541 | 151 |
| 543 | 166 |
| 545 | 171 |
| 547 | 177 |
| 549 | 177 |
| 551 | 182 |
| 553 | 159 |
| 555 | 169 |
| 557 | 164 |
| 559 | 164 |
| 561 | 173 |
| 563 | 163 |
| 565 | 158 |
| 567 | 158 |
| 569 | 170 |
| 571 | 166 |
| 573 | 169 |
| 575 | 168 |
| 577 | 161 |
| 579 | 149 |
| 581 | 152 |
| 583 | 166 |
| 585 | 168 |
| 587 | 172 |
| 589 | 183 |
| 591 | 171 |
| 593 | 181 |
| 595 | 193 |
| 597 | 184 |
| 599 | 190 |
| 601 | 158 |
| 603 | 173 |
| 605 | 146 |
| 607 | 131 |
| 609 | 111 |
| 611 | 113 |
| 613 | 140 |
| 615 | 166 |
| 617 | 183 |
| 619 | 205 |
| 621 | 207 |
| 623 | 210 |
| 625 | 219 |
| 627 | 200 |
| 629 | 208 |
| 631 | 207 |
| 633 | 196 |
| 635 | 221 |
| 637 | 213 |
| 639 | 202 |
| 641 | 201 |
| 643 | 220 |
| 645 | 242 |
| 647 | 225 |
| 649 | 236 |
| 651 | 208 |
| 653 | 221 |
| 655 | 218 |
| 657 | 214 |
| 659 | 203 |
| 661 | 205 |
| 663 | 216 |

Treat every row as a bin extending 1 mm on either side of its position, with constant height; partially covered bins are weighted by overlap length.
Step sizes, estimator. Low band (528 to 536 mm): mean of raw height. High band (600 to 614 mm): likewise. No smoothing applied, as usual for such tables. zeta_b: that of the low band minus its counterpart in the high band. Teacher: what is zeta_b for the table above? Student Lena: -46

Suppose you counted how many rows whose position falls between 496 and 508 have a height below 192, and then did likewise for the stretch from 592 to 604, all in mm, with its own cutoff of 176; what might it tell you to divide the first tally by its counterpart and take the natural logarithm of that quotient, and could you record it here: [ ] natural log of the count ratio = 0.41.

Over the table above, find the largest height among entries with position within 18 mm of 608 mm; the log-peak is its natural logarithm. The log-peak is 5.39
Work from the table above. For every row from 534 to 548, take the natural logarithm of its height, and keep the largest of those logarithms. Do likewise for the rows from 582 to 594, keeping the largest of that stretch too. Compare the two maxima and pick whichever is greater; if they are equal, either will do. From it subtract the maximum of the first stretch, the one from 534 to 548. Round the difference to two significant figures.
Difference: 0.033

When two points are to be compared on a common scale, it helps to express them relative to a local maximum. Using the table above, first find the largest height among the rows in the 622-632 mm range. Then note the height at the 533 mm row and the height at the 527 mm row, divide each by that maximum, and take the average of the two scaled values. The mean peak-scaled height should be 0.48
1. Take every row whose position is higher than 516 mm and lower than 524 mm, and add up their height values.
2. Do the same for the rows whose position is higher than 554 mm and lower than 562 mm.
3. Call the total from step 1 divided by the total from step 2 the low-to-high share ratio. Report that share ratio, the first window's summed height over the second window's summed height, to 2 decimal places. 1.05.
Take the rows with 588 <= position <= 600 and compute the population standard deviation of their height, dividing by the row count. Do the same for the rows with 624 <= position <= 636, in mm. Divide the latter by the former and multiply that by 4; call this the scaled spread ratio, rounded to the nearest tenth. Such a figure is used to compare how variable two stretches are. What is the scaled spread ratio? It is 5.2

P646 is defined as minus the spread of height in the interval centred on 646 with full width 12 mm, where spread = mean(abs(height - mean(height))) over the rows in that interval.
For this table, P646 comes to -12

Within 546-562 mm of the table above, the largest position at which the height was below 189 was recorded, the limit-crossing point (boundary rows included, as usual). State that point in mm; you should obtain 561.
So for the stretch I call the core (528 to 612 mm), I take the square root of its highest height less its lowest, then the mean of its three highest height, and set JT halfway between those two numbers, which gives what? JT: 100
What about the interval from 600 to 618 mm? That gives 91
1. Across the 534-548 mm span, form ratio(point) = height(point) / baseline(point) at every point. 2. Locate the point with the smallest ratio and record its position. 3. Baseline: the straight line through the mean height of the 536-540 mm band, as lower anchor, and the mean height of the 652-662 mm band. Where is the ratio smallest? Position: 535 mm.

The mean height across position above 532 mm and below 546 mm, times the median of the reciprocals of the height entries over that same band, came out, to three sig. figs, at 0.980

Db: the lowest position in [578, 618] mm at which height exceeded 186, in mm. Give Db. 595 mm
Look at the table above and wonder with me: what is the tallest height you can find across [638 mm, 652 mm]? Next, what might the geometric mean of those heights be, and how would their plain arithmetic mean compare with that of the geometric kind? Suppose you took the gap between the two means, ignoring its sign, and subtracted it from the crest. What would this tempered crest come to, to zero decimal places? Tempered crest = 241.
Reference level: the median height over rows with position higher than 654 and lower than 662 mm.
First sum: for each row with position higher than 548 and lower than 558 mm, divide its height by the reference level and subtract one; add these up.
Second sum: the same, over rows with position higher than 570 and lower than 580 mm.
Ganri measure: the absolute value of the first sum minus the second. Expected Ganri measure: 0.2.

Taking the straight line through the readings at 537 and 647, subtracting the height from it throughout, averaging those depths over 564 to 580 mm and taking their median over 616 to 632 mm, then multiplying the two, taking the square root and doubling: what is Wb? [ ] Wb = 17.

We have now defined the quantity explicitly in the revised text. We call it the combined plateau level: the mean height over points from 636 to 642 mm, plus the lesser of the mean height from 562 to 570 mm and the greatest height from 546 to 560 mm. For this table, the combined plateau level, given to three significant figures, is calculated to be 368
